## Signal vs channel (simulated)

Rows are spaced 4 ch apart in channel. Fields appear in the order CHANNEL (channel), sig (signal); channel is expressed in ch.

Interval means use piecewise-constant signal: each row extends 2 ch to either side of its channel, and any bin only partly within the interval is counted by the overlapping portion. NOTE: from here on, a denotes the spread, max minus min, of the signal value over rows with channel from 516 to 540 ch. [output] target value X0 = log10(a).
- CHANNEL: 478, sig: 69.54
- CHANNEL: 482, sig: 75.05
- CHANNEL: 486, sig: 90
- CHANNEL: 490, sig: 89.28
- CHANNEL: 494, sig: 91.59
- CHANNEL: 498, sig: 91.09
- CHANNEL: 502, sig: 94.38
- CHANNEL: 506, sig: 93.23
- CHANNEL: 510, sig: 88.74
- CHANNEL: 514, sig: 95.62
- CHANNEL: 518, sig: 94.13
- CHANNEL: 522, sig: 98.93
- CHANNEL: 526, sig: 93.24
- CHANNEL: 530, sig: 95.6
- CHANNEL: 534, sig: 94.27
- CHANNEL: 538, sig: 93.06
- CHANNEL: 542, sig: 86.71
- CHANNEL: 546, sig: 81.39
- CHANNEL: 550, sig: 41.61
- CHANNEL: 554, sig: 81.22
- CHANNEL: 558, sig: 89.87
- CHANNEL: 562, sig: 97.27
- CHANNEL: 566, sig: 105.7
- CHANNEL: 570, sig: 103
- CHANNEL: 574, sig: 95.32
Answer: 0.77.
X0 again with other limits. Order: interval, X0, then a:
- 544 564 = 1.75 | 55.7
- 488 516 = 0.84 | 6.9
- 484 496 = 0.36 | 2.3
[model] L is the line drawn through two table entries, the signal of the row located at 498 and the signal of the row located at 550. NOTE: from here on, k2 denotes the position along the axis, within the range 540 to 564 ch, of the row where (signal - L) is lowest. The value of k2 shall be 550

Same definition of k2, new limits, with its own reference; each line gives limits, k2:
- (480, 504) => 482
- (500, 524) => 502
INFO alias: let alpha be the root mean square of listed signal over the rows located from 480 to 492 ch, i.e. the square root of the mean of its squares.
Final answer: 85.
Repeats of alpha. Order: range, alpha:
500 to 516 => 93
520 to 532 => 96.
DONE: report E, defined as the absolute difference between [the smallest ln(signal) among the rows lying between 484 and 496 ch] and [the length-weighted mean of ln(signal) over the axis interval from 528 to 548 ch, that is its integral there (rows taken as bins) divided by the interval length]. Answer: 0.01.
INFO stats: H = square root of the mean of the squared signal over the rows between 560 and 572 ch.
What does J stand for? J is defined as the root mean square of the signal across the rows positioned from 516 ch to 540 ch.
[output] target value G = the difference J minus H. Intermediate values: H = 102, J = 94.9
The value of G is -7.2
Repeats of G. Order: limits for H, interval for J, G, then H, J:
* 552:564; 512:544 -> 4.3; 90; 94.0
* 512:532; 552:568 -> -1.6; 96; 94.0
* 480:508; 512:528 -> 6.1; 89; 95.5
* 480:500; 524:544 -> 5.0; 88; 92.6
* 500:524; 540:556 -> -19.3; 94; 75.0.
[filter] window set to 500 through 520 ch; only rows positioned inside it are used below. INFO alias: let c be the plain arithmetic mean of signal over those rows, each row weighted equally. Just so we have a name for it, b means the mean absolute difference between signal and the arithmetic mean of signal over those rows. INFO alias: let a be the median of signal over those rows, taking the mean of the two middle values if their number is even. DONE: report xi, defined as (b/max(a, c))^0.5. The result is 0.138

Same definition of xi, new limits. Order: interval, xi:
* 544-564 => 0.424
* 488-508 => 0.128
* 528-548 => 0.230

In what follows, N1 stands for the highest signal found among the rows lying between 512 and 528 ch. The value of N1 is 98.93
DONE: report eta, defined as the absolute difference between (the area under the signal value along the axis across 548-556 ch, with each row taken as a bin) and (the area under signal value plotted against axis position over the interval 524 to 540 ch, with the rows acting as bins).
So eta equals 1013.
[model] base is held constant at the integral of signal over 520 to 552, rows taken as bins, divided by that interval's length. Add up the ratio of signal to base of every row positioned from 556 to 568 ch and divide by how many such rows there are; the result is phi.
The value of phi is 1.14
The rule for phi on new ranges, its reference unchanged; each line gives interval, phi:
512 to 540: 1.11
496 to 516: 1.08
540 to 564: 0.93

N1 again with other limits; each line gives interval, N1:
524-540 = 95.6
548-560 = 89.87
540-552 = 86.71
